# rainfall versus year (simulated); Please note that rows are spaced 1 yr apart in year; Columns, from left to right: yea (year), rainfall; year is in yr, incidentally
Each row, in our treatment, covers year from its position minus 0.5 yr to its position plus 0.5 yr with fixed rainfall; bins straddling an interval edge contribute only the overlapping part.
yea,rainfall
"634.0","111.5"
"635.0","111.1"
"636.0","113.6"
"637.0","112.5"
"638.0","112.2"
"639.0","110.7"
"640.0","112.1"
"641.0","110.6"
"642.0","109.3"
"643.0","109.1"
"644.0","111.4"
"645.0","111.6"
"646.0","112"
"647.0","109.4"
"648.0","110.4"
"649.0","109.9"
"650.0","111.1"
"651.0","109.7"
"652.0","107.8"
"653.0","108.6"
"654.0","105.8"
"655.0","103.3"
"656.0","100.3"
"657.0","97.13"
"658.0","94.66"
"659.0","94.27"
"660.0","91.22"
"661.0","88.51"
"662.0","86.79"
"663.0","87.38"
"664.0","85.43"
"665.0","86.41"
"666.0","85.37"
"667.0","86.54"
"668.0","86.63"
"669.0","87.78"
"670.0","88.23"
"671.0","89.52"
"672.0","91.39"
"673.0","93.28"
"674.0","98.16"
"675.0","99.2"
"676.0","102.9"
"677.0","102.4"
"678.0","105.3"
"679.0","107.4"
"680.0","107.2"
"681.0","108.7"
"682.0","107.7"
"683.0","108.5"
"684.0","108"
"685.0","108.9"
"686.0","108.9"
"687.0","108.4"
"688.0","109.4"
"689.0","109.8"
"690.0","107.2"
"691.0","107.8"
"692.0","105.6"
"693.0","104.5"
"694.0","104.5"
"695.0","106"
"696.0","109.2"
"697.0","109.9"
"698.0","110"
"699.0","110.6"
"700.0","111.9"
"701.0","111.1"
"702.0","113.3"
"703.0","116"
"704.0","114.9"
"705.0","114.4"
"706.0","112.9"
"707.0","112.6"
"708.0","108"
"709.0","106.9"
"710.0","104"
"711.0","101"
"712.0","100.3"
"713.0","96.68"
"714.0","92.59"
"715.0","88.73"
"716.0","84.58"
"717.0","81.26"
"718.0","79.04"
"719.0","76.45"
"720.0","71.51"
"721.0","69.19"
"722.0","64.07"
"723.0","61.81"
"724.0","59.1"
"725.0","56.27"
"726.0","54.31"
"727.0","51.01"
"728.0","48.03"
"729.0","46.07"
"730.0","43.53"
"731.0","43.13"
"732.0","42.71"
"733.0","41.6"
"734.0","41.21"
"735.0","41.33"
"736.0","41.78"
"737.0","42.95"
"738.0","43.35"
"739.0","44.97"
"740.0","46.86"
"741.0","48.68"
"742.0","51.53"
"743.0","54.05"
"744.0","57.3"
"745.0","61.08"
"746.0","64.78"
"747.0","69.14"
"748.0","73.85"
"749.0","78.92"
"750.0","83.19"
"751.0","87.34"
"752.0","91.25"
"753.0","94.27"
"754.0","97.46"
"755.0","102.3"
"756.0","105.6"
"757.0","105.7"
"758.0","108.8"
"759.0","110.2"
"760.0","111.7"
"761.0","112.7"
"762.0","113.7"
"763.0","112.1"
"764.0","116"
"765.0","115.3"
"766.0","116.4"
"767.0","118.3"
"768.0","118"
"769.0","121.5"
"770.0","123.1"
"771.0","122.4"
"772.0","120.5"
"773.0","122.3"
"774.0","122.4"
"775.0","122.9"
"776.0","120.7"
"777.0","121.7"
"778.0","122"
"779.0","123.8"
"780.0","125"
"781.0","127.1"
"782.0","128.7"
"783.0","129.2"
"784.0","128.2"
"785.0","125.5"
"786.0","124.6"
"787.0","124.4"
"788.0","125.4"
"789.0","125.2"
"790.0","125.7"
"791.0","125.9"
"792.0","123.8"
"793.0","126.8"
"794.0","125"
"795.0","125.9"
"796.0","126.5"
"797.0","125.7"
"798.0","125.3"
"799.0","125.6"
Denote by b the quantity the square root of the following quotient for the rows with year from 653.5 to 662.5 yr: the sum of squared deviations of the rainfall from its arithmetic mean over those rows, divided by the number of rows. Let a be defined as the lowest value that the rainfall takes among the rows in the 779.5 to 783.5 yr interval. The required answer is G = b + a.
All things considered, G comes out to 131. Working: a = 125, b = 6.1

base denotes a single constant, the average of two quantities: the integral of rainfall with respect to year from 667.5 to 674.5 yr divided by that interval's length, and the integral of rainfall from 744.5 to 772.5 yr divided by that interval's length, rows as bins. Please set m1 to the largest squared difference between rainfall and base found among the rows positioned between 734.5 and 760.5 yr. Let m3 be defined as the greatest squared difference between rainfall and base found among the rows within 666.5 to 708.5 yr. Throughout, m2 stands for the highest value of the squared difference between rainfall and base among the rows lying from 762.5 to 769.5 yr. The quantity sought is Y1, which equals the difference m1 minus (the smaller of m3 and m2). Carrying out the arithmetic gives 2641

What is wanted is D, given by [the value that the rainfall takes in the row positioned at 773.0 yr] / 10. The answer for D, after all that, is 12.2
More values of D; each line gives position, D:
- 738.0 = 4.3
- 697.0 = 11.0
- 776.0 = 12.1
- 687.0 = 10.8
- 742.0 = 5.2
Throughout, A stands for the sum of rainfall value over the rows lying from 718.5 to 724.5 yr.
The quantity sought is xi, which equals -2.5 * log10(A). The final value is -6.51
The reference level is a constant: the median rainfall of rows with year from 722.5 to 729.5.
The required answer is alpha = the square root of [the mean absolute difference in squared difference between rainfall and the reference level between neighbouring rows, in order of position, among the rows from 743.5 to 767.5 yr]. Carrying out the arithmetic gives 14.2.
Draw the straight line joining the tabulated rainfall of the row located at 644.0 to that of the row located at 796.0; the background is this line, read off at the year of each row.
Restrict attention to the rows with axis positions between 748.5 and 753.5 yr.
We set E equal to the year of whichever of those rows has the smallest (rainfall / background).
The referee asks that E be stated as 749.0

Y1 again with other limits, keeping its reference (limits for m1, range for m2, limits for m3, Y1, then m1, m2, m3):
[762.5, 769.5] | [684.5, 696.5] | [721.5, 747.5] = 452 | 633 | 181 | 3040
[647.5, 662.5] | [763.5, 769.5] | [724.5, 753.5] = -415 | 218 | 633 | 3040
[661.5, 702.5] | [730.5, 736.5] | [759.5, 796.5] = -792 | 287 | 3040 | 1079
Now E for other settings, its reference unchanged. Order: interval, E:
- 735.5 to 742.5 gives 736.0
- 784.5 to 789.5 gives 787.0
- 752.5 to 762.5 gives 753.0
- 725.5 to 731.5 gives 731.0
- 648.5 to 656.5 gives 656.0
